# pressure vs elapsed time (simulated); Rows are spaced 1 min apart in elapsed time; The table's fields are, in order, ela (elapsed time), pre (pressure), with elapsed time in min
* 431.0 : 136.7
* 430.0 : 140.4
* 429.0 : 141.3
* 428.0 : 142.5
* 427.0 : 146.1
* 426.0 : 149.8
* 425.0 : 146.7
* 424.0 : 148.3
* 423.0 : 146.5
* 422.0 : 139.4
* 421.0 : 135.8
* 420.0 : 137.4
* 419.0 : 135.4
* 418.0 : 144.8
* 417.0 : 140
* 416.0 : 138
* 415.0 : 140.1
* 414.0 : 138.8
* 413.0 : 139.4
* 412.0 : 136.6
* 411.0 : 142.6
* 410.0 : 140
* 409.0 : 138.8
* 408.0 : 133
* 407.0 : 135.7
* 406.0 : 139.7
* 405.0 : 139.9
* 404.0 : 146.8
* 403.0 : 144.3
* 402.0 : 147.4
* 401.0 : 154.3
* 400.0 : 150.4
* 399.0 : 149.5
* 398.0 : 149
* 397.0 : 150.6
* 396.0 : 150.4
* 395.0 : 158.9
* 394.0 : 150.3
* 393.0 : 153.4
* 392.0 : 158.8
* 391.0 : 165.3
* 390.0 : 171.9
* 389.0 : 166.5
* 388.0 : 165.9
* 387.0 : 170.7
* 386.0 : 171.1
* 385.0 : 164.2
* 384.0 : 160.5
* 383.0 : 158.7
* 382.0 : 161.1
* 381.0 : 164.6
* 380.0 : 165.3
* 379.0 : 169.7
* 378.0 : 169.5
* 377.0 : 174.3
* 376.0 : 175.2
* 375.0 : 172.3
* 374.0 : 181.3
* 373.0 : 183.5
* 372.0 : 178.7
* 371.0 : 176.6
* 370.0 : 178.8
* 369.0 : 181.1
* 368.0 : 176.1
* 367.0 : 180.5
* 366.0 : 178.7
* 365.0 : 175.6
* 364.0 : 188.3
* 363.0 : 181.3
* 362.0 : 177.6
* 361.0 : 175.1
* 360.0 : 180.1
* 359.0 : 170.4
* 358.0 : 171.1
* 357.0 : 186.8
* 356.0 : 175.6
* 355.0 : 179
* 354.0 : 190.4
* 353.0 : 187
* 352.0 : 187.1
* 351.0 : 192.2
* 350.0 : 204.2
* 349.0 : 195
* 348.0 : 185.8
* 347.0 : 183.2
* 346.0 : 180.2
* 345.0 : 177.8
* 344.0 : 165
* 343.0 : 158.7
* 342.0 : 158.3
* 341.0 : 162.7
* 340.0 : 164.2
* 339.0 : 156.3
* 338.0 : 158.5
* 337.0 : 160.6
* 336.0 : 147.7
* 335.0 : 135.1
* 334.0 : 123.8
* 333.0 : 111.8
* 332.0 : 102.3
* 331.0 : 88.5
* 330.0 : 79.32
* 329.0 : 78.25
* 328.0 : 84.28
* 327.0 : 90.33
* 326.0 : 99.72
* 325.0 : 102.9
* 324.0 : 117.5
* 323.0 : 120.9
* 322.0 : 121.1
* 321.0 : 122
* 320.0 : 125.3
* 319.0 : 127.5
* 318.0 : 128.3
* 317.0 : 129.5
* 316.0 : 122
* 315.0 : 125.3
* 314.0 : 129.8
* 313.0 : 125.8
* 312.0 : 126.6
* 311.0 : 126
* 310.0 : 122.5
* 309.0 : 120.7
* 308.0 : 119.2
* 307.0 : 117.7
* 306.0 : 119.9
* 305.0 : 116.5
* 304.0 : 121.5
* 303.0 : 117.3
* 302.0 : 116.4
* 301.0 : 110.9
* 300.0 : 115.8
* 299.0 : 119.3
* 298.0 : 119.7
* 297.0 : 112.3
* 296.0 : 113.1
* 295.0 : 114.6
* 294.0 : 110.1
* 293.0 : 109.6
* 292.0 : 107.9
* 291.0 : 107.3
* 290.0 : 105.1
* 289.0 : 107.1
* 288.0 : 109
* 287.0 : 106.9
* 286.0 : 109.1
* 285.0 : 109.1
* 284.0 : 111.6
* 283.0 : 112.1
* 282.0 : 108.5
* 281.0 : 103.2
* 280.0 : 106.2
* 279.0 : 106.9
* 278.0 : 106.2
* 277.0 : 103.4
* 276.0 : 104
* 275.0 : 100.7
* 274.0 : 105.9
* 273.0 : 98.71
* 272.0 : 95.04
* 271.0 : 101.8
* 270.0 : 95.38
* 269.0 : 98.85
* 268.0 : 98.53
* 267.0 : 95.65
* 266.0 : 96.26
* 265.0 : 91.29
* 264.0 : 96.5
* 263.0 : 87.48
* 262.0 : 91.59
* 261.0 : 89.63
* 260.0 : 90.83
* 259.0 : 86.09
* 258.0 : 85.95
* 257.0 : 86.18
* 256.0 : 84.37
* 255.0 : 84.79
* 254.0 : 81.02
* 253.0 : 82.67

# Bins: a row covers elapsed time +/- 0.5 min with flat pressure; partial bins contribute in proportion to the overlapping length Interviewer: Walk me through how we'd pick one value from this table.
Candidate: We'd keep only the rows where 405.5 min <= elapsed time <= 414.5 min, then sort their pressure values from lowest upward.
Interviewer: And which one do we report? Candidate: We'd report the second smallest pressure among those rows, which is 135.7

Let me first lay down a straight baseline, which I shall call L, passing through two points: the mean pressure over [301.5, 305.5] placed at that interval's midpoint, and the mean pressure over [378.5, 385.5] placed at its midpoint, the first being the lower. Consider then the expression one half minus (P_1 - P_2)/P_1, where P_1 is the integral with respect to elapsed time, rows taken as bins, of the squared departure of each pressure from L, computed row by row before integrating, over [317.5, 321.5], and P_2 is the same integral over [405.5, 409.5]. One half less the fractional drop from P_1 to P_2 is 150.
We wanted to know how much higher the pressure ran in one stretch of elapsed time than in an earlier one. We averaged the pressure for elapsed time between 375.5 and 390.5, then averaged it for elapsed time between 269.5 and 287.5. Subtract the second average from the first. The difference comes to 63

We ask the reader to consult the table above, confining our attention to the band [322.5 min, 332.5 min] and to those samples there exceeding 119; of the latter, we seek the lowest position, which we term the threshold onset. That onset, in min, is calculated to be 323.0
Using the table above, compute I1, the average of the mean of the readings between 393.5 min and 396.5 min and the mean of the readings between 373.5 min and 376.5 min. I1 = 165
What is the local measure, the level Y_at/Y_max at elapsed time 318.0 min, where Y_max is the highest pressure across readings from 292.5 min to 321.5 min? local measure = 1.0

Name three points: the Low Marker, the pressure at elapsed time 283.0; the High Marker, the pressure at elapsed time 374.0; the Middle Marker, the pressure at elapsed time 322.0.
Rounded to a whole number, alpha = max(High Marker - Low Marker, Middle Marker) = 121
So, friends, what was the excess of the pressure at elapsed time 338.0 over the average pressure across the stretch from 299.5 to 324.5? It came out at 37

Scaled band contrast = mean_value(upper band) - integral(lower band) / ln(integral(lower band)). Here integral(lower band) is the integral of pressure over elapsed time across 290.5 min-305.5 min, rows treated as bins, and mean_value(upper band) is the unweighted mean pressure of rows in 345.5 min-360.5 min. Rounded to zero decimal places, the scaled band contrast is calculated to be -45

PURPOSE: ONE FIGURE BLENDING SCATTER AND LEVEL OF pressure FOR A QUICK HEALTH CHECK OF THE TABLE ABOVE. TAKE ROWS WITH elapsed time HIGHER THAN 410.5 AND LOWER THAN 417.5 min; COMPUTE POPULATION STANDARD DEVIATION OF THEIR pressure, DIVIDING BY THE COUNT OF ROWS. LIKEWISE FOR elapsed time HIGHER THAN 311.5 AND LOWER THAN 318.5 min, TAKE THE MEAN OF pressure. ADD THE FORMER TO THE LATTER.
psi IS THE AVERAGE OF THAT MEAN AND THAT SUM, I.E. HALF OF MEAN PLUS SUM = 128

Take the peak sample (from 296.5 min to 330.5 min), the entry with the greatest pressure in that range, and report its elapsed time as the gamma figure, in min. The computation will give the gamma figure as 314.0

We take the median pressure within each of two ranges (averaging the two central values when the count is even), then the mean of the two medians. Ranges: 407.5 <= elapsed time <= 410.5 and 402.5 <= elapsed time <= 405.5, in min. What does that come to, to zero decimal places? 142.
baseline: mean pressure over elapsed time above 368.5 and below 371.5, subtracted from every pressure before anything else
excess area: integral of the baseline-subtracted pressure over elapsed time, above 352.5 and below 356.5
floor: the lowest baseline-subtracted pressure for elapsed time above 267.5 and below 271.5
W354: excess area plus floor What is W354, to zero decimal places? -67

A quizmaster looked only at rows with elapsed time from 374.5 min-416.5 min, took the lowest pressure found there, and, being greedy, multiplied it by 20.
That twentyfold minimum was 2660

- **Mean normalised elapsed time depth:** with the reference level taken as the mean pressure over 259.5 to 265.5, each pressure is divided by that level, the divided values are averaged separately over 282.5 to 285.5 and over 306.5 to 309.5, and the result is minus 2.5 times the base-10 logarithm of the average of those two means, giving -0.3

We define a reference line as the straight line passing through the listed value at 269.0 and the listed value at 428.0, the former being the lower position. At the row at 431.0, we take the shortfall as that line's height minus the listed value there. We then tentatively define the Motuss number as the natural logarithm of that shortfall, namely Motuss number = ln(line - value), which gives 1.9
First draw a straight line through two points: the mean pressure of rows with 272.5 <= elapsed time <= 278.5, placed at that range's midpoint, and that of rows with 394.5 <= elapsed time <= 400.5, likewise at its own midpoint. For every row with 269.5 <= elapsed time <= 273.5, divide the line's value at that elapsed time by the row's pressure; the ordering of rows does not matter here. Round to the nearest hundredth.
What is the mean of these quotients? 1.04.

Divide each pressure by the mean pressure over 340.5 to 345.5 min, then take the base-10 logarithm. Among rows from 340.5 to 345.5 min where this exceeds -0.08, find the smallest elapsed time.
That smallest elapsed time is 341.0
